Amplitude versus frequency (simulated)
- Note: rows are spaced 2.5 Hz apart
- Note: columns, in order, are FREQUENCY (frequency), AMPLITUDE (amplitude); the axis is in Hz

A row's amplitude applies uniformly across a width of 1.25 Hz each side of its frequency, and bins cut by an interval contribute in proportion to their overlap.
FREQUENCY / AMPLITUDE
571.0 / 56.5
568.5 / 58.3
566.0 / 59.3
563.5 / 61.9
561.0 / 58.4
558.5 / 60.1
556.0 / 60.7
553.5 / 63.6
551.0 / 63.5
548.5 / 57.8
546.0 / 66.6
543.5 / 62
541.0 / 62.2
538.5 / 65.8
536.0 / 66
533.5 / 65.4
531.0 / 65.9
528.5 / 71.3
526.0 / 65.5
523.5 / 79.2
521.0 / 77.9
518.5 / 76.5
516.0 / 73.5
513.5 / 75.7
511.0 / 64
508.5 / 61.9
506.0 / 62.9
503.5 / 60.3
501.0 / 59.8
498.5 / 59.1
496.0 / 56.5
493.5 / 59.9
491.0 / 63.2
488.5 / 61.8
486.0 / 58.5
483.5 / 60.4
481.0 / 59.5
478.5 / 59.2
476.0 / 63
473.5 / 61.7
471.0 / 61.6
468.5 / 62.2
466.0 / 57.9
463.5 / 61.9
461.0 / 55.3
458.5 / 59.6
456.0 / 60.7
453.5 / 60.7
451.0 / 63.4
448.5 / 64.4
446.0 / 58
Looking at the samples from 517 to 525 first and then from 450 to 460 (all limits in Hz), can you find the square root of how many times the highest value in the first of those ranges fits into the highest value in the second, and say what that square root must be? 0.89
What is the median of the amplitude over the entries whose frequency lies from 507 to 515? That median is 64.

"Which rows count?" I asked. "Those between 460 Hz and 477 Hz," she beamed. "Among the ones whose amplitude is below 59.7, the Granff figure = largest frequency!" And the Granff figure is 466.0 Hz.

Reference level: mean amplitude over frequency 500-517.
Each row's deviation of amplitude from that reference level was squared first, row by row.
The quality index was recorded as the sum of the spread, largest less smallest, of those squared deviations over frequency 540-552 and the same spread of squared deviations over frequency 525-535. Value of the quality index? 91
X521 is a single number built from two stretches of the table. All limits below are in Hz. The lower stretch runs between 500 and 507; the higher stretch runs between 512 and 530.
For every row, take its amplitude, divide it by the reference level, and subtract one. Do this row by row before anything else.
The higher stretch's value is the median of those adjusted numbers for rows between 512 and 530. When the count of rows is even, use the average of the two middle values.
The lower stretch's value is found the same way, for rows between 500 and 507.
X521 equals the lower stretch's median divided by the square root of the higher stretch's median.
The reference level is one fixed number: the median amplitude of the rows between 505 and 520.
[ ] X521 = -0.39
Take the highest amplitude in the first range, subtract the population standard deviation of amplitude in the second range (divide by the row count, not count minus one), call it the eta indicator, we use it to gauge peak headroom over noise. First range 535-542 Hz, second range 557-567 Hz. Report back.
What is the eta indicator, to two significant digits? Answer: 65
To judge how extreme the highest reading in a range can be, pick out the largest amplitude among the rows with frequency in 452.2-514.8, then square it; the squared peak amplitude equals 5730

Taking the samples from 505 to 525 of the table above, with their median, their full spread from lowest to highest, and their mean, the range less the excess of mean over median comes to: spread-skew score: 20.4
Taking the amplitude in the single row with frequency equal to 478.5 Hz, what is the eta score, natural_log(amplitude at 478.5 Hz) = 4.08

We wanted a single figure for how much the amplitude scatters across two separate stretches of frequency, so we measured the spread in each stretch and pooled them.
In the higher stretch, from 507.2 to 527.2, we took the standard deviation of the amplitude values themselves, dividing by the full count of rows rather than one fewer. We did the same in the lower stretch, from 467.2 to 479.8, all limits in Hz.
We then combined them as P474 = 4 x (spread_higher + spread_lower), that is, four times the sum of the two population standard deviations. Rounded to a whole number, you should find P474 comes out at 31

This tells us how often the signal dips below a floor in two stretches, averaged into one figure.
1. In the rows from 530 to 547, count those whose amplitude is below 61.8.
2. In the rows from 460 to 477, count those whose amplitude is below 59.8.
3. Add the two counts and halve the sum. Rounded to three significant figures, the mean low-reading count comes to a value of 1.00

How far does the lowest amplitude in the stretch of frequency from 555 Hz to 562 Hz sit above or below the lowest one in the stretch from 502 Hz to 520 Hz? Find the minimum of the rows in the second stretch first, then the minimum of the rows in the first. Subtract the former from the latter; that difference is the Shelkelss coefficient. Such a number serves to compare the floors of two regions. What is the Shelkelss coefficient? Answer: -1.9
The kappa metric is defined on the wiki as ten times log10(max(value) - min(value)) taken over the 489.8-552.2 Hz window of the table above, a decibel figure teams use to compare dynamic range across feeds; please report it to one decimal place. 13.6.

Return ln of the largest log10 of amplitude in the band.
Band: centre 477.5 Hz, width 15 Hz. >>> 0.587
